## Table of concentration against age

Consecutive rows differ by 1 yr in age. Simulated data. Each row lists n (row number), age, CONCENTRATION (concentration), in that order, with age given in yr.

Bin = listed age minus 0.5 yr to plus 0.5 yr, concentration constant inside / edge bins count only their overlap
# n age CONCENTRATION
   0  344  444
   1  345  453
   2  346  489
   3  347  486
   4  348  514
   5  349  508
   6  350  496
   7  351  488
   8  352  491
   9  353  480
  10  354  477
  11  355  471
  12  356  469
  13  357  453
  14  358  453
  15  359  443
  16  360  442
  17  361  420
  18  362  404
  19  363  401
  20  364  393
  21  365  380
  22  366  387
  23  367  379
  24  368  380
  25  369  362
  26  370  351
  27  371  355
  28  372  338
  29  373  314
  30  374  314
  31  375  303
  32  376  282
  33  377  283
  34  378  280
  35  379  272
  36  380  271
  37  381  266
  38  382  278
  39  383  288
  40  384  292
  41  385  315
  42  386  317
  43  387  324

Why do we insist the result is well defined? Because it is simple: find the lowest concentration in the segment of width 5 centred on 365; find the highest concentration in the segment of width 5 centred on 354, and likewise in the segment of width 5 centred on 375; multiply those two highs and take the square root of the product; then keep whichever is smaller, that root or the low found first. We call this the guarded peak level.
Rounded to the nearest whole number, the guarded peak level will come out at 379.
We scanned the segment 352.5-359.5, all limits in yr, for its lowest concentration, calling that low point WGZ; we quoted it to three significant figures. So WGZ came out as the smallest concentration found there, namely 443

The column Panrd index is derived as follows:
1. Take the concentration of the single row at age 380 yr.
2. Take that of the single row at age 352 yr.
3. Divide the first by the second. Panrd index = 0.55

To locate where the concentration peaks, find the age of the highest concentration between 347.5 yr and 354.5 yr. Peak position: 348 yr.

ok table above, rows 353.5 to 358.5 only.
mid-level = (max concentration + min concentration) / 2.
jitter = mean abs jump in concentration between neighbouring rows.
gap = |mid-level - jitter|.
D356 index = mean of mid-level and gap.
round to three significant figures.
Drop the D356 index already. 462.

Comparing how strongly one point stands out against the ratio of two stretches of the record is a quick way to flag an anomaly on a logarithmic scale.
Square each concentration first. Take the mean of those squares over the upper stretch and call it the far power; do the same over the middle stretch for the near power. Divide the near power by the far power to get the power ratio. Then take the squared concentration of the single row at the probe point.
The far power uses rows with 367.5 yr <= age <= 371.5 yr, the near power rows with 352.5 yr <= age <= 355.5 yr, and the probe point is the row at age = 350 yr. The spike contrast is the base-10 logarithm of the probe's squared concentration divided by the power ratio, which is 5.15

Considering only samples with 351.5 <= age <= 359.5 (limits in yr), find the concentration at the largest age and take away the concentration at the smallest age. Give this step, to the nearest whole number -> -48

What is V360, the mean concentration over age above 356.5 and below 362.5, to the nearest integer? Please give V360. 436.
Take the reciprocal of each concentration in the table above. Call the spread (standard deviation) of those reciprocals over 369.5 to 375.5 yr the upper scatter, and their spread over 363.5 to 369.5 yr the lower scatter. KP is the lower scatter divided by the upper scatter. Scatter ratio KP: 0.37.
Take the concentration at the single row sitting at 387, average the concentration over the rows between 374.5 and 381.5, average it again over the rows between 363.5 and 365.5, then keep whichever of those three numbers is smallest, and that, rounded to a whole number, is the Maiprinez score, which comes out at 280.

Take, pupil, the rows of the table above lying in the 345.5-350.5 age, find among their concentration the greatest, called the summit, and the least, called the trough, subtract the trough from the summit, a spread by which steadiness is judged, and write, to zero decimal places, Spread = 28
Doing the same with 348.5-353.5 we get 28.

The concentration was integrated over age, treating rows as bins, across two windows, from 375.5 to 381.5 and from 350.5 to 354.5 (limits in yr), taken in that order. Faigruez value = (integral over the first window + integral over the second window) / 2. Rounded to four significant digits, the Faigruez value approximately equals 1795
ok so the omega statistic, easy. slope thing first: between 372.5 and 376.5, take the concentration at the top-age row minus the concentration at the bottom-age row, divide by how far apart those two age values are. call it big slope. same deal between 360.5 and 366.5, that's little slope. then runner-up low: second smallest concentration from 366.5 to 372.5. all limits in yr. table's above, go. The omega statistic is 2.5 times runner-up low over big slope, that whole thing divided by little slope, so 12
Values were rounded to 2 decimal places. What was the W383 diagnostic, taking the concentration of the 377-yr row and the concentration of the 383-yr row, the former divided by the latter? 0.98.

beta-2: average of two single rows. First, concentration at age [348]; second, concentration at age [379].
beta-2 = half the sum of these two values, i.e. 393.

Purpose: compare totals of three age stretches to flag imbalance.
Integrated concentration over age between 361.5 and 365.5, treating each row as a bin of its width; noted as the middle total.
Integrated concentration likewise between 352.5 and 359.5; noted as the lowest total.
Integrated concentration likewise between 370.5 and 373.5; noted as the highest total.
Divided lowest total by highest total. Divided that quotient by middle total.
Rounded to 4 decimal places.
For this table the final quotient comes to 0.0020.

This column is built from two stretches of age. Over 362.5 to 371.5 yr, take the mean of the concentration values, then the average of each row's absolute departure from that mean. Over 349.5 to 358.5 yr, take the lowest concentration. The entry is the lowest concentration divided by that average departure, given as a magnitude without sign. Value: 33.2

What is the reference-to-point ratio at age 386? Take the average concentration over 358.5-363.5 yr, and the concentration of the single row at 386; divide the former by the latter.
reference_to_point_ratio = 1.33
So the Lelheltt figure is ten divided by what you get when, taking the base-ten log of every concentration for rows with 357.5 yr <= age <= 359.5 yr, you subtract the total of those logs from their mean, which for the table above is -3.77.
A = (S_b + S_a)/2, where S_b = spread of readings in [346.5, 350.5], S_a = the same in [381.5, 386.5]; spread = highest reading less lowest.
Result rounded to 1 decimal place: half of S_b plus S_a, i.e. 33.5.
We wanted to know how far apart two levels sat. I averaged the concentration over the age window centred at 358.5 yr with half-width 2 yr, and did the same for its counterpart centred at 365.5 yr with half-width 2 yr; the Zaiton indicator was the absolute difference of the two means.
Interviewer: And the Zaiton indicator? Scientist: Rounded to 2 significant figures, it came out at 63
